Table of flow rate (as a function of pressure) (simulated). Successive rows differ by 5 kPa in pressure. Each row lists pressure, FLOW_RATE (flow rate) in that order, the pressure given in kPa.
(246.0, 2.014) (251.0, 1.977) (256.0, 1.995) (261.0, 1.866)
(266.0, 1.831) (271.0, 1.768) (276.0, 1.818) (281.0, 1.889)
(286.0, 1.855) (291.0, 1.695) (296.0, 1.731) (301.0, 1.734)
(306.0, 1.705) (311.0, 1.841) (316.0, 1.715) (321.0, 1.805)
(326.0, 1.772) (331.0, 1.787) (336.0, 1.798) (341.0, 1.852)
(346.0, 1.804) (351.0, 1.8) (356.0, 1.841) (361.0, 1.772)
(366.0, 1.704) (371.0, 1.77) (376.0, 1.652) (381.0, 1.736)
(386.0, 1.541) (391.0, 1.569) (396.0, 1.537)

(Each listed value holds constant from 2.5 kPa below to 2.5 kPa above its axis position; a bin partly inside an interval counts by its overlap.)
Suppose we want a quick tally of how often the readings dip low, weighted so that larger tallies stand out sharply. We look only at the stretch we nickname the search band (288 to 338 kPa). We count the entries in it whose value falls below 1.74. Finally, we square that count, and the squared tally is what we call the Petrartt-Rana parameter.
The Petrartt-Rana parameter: 25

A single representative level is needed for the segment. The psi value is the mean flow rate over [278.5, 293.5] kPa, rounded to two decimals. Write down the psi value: 1.81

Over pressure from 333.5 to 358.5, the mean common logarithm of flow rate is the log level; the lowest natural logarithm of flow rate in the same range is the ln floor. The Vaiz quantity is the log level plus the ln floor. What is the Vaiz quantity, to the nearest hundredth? 0.85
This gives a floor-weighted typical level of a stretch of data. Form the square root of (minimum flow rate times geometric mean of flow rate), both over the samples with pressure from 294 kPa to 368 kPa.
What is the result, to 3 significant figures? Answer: 1.74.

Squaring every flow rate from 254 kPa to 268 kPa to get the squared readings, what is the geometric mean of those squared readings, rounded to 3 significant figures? 3.59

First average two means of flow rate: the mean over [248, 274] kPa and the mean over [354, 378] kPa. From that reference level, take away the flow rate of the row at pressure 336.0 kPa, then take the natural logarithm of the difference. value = -3.9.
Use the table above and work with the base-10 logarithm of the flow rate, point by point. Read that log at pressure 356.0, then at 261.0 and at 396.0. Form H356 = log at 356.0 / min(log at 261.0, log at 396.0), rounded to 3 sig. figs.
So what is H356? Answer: 1.42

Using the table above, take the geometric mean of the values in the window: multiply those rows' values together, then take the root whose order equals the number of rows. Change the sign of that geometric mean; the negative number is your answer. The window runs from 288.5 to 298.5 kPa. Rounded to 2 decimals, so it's -1.71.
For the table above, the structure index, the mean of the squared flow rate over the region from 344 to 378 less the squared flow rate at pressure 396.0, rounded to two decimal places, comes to 0.75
